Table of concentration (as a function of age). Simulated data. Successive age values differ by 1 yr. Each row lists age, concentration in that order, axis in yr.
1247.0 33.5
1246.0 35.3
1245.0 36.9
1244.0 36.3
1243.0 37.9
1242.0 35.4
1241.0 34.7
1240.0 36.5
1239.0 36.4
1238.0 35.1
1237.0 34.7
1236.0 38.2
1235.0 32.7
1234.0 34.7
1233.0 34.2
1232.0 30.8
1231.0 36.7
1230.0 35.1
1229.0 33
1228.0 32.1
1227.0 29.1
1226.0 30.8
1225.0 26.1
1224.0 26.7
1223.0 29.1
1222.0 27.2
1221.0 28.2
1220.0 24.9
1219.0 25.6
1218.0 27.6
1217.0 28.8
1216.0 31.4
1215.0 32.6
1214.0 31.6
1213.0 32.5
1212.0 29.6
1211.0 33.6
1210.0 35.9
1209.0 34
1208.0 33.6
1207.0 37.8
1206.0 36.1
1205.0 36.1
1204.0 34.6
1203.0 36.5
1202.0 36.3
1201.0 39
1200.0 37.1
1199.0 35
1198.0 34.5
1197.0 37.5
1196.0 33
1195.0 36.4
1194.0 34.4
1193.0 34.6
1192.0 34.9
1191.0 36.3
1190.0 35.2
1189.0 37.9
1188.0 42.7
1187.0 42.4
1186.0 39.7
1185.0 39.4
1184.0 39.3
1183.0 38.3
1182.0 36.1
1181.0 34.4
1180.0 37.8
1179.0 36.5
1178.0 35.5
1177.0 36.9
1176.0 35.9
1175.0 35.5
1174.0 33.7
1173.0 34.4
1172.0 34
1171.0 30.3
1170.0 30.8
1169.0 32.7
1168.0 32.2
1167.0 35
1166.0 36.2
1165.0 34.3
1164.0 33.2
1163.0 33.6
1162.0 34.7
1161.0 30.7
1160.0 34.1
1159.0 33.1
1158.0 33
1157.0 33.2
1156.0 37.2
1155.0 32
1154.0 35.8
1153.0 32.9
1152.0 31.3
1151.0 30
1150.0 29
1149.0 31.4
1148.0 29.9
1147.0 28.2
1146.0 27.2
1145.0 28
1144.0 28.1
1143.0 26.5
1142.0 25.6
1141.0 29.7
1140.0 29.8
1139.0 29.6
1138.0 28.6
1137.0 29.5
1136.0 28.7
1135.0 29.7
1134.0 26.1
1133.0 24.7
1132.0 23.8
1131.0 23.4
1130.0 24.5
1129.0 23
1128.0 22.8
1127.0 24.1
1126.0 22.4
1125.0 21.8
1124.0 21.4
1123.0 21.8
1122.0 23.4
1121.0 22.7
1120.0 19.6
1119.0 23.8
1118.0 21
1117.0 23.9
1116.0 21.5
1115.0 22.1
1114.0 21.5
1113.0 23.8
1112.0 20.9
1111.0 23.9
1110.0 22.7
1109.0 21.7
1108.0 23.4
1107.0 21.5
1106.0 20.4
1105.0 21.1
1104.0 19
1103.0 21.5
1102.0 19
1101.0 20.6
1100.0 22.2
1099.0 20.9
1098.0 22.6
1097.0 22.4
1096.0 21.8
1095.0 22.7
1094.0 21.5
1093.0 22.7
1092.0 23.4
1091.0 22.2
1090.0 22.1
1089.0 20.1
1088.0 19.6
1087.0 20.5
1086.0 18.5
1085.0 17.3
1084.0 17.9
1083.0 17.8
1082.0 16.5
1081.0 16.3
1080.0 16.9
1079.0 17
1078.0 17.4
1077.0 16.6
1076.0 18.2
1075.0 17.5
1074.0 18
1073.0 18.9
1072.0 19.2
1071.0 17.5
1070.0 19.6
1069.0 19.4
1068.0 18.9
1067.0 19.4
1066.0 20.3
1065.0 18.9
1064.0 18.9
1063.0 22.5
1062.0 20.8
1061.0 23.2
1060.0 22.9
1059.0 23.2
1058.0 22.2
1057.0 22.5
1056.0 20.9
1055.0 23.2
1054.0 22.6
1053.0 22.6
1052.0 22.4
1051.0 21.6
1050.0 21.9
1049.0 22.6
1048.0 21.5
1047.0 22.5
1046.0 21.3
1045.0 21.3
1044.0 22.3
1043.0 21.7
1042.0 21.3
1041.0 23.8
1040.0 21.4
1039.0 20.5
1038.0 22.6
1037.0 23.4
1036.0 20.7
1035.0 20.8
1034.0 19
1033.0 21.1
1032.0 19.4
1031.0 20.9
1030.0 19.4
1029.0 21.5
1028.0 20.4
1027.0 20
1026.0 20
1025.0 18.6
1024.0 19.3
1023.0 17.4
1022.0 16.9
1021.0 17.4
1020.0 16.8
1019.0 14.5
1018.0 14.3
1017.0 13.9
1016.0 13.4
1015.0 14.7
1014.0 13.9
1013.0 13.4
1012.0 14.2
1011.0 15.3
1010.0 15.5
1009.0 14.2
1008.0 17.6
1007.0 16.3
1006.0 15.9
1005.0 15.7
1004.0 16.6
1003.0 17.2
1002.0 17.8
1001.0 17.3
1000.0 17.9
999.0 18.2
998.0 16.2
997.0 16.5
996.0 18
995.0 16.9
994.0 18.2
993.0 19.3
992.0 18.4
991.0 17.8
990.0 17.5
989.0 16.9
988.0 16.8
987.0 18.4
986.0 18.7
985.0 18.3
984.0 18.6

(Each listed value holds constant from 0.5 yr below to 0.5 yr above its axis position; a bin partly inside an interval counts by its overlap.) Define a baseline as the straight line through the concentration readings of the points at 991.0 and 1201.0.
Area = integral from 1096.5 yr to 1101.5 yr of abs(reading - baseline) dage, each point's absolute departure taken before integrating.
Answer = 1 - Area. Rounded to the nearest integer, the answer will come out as -34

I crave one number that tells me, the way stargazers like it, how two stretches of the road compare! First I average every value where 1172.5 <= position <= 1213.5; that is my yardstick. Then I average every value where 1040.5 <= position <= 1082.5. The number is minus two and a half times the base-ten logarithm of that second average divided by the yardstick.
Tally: 0.6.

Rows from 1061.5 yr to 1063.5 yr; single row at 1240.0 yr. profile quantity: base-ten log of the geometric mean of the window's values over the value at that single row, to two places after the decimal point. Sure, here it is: -0.23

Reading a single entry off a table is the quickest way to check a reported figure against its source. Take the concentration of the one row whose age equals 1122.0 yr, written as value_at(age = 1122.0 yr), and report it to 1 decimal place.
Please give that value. 23.4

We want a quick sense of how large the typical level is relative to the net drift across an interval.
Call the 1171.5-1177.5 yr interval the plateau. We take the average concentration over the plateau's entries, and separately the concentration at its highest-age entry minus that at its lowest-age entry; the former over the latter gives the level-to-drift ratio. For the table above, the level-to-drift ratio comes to 12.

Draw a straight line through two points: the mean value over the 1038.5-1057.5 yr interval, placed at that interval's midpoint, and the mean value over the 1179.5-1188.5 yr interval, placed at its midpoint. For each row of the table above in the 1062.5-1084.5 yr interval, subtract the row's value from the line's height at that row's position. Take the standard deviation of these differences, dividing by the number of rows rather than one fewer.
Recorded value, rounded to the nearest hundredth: 2.10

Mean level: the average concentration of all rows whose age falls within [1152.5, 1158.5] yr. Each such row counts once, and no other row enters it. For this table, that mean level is 34.0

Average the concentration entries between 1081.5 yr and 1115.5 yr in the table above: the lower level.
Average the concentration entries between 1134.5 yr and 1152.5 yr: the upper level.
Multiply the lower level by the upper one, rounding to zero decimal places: 609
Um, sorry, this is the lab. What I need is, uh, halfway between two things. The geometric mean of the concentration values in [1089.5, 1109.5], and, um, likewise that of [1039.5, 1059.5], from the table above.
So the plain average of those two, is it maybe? 22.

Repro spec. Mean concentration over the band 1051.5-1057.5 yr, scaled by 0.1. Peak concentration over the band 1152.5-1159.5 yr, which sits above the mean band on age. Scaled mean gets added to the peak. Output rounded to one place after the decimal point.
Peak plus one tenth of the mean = 39.4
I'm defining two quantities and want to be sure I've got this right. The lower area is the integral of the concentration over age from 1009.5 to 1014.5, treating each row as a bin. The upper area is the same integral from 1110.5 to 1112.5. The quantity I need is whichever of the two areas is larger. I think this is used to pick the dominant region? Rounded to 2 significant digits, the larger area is 72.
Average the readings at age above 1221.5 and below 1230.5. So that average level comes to 30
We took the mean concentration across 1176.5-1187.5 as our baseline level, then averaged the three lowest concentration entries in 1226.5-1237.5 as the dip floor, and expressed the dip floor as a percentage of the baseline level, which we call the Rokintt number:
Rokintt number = 81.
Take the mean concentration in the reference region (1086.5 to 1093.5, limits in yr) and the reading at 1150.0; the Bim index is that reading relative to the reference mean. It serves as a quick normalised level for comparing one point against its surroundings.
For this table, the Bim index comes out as 1.3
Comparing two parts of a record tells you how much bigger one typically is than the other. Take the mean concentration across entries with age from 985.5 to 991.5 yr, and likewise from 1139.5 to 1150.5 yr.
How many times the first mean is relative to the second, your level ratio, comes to 0.62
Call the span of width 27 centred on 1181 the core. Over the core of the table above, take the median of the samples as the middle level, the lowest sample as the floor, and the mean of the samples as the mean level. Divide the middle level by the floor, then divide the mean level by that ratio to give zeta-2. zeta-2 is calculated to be 30.7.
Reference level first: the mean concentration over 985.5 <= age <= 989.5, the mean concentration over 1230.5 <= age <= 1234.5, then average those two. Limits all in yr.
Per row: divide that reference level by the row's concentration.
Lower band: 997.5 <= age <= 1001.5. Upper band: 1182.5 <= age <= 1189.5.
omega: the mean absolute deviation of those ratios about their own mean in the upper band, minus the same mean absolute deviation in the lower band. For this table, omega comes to -0.033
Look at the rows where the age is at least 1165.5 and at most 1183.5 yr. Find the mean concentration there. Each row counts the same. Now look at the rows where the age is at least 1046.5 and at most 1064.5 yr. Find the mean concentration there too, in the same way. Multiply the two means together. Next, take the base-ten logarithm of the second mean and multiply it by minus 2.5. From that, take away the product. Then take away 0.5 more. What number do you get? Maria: -773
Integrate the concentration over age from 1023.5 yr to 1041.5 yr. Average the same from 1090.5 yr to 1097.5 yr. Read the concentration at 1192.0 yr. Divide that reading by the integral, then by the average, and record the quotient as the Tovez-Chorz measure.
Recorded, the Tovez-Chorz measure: 0.0042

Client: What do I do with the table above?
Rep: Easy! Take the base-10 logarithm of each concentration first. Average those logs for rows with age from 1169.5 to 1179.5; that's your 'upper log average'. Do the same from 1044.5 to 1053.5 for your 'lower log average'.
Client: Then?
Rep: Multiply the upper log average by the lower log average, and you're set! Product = 2.06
